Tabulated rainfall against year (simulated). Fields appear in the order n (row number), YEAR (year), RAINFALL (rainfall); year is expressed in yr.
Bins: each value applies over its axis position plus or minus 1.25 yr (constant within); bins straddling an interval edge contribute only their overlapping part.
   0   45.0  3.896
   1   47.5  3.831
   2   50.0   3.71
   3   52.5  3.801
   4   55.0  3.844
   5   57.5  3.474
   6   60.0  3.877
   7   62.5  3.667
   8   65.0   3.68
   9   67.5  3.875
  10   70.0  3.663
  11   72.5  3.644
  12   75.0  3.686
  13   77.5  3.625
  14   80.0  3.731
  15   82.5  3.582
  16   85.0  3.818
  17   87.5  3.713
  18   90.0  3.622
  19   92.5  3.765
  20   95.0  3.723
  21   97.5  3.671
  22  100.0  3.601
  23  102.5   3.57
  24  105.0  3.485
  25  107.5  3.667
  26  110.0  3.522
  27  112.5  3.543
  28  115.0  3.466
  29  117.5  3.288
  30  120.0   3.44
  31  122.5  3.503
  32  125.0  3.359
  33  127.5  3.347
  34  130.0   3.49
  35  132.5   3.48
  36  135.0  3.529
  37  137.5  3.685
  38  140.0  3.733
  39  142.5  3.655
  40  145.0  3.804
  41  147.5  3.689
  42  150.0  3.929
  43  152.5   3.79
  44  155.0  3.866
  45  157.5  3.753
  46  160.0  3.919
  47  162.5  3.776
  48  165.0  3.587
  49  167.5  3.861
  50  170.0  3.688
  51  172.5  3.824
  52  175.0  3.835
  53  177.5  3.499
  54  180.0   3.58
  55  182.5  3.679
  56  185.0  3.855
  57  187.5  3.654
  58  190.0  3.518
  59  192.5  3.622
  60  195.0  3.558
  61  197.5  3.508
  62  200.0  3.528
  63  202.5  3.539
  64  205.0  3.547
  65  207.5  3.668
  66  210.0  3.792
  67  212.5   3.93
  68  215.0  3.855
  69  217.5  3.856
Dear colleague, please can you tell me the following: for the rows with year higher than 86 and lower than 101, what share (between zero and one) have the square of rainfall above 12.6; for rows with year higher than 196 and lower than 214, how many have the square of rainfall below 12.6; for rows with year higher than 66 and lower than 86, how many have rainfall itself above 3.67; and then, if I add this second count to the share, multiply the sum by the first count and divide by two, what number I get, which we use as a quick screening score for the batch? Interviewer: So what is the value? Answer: 10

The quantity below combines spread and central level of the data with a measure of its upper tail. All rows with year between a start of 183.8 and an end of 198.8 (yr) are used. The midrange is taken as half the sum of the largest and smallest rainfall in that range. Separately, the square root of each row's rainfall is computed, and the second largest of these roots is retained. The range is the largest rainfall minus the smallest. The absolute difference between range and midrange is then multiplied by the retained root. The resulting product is 6.37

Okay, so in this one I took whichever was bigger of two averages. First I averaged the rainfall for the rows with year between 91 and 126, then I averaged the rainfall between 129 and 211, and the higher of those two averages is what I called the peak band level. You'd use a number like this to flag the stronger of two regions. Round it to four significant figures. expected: 3.680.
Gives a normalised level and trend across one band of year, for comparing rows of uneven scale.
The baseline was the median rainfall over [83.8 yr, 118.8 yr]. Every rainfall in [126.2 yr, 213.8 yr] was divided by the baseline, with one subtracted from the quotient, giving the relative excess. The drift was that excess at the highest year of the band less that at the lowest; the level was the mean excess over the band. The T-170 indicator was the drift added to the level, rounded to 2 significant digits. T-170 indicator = 0.18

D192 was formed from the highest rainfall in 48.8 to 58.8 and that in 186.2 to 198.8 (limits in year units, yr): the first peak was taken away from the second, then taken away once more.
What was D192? -4.03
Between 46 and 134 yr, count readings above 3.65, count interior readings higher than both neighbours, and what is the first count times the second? 187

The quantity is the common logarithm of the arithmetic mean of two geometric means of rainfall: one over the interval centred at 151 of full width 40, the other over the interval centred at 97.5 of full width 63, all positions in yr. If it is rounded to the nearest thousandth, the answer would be 0.564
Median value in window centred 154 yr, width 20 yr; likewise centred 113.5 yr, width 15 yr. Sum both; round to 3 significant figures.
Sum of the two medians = 7.29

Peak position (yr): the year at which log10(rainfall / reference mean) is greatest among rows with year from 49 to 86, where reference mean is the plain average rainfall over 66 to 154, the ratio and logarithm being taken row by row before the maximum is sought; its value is 60.0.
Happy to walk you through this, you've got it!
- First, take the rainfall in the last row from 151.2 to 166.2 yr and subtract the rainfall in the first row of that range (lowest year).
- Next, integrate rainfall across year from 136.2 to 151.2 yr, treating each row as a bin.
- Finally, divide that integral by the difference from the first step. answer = -277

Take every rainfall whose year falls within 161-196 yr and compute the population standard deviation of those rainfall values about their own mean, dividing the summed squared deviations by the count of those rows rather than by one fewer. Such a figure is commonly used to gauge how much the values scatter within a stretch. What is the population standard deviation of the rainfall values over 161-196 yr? 0.124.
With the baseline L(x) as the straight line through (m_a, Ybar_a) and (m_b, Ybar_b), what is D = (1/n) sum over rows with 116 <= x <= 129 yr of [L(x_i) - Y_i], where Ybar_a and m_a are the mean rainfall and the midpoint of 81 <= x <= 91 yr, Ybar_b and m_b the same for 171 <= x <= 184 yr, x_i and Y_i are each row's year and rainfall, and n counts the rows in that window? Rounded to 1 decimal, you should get 0.3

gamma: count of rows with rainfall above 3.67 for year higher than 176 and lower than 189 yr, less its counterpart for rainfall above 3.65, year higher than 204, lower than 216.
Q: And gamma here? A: -2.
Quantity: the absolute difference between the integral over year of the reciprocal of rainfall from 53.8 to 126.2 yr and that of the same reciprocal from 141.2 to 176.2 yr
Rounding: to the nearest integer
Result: 11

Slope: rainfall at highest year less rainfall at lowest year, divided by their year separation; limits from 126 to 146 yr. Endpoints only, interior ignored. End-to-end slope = 0.026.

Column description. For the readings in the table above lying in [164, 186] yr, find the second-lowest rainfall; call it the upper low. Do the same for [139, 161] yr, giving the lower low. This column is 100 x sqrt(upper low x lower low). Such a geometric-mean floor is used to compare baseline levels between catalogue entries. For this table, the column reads 363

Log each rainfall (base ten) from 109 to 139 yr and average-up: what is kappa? 0.540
